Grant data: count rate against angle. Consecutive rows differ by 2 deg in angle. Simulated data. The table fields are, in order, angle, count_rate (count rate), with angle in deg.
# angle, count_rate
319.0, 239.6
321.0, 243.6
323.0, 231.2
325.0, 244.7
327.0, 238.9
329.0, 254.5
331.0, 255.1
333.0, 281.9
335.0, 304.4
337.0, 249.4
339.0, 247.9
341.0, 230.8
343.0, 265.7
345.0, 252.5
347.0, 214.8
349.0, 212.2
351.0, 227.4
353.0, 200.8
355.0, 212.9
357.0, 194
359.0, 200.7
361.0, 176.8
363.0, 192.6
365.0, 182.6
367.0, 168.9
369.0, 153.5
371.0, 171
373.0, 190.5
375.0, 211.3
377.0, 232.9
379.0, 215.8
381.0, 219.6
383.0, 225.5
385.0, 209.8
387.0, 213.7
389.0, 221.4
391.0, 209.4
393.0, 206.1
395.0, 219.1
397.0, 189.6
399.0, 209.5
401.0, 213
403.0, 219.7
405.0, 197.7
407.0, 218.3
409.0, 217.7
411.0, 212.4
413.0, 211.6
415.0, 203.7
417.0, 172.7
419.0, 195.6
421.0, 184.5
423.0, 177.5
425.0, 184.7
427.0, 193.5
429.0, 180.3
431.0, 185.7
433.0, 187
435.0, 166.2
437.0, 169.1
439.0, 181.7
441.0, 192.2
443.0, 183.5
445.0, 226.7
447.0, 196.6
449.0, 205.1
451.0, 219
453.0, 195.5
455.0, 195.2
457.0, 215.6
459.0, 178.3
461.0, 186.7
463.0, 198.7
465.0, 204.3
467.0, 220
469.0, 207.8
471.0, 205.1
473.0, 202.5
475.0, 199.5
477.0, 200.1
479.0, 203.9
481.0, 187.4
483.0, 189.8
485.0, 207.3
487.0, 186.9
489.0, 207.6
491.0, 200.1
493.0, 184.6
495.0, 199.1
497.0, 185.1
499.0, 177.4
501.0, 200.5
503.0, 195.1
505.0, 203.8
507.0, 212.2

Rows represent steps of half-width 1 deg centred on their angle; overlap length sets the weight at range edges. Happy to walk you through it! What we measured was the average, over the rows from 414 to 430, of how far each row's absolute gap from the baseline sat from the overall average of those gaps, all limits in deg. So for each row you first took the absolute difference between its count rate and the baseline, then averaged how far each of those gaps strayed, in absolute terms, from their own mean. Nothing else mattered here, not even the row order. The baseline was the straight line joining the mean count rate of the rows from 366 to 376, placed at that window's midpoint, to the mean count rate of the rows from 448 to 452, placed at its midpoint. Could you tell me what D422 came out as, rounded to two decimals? 6.84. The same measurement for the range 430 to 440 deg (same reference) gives 8.57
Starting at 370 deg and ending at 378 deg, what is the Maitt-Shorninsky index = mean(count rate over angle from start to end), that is 201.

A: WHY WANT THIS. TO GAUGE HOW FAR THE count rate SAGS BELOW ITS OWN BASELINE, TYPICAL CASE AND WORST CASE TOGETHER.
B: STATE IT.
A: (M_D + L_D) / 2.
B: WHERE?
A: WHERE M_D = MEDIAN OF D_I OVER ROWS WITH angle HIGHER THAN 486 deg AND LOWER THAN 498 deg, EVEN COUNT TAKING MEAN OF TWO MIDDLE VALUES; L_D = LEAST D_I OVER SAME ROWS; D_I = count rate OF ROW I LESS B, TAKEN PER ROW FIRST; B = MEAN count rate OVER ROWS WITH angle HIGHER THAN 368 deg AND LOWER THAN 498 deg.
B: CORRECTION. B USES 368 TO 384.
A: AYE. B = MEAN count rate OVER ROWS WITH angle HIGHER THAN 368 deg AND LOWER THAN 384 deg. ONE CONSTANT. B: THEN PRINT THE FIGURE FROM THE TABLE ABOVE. -14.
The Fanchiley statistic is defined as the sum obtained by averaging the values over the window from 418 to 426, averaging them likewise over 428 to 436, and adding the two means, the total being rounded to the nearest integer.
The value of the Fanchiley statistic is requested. 365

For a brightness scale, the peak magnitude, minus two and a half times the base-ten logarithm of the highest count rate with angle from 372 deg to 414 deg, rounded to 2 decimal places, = -5.92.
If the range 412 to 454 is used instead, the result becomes -5.89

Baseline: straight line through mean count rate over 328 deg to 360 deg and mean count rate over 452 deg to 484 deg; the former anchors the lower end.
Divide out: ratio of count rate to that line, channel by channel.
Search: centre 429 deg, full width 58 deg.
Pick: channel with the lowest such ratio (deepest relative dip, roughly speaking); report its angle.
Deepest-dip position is 435.0 deg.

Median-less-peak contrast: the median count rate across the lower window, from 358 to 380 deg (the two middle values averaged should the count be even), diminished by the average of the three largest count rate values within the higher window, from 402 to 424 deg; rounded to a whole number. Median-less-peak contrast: -28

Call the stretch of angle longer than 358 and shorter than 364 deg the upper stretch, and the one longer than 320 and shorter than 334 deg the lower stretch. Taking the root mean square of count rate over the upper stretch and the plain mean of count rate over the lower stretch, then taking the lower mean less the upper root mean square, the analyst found 60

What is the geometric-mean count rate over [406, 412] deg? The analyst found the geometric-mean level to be 216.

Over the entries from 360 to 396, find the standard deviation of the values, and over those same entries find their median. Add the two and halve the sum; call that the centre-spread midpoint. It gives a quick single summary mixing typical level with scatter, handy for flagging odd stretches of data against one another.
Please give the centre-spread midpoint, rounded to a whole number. 116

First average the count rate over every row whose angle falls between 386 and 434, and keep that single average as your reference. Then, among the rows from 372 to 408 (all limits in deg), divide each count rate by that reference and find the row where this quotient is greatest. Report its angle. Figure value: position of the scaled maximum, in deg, 377.0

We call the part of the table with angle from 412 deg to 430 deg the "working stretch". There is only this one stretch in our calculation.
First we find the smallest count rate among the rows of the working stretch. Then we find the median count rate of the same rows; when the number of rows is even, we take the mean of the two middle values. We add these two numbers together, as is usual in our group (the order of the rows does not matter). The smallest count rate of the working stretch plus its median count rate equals 357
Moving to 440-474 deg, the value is 381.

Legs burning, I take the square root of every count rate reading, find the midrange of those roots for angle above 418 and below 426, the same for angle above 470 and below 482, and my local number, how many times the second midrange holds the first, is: 1.03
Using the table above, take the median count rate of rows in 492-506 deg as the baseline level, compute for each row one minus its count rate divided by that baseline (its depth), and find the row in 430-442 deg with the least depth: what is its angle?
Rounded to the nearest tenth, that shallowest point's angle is 441.0 deg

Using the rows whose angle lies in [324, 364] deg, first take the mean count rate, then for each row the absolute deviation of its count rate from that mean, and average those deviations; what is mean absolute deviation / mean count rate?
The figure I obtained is 0.114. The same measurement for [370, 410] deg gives 0.048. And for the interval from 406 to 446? 0.074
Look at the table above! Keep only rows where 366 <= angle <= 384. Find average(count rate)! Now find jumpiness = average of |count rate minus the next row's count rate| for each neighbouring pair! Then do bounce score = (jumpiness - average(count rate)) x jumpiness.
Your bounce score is -2790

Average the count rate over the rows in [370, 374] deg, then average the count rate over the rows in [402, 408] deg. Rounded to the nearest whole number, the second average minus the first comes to 31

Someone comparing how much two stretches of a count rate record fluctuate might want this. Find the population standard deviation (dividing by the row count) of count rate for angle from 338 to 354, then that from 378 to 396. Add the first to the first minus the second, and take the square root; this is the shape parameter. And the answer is 6.0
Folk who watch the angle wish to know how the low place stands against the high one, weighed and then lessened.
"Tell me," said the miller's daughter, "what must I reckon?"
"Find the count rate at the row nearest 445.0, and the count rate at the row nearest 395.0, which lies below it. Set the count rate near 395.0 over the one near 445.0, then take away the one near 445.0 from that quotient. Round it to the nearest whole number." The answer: -226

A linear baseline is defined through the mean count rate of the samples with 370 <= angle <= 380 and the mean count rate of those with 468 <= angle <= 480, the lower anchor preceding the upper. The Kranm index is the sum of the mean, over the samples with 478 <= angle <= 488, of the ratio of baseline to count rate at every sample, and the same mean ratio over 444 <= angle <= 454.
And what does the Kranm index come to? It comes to 2.02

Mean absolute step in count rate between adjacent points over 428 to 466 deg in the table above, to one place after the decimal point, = 14.7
